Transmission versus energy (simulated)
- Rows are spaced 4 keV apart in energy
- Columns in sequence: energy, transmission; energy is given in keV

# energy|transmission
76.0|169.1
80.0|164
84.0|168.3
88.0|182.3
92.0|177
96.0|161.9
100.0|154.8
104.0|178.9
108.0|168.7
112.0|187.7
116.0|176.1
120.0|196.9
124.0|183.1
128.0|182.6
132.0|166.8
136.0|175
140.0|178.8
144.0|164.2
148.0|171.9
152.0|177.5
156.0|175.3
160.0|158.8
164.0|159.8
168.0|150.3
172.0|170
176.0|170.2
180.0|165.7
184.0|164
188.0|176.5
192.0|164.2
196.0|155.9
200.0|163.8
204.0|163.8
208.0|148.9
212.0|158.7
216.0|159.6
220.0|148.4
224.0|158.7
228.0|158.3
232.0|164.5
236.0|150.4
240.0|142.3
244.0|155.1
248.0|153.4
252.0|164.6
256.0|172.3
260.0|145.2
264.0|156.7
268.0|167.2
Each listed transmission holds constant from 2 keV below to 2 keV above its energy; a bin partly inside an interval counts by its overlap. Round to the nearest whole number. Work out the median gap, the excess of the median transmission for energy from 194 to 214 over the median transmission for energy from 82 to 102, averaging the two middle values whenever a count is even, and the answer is -10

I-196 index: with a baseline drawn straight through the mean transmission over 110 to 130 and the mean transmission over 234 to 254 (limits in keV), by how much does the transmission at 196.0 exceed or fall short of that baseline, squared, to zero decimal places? 94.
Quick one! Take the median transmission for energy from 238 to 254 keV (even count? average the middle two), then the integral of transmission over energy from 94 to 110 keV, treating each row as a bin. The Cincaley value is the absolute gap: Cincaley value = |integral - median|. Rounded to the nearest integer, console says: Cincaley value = 2503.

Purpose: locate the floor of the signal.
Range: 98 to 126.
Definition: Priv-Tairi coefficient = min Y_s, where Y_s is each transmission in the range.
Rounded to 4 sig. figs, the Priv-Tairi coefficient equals 154.8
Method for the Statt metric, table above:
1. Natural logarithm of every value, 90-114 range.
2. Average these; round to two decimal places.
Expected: 5.14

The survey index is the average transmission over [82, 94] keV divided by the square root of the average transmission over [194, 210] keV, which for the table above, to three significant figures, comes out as 14.0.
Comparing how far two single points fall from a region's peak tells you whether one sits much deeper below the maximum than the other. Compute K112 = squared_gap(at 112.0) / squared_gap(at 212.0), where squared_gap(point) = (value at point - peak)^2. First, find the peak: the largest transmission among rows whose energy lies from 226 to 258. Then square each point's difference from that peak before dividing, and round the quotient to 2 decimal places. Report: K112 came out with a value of 1.28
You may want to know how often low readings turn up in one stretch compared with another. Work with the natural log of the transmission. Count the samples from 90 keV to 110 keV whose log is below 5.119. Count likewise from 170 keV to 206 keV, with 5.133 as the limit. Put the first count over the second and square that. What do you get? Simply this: 0.11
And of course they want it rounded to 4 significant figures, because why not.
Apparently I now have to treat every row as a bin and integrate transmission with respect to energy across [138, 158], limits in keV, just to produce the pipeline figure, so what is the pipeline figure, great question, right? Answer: 3471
